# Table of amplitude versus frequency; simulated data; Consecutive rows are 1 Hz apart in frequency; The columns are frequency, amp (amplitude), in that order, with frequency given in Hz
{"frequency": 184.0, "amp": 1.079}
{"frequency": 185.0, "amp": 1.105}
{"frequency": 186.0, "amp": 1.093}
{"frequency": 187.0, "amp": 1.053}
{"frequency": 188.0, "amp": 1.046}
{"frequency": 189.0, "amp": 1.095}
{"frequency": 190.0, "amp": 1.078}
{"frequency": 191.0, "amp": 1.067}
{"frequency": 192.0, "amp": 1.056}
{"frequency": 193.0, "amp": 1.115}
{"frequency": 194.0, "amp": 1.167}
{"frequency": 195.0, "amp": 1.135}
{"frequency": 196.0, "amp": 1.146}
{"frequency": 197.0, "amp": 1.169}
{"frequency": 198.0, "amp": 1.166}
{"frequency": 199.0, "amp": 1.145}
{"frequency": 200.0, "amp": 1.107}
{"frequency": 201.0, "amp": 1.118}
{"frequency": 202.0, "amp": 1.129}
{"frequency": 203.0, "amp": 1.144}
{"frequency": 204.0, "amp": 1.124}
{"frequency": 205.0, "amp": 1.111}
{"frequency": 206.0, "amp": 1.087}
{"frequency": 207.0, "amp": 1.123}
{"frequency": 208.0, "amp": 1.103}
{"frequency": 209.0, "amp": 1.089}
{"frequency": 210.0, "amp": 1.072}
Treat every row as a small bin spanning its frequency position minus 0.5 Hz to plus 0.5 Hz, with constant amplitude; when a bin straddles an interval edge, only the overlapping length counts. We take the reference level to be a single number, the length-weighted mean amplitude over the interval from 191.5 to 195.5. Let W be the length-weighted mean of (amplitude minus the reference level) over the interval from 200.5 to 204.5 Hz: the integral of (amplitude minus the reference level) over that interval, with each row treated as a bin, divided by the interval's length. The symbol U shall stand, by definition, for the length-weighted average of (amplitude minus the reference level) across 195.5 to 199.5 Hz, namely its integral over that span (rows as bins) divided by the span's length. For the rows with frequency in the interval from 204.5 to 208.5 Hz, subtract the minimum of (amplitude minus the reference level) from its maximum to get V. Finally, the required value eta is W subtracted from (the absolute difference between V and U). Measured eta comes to -0.008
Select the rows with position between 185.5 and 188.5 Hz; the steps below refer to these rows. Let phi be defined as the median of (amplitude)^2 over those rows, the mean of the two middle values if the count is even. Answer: 1.11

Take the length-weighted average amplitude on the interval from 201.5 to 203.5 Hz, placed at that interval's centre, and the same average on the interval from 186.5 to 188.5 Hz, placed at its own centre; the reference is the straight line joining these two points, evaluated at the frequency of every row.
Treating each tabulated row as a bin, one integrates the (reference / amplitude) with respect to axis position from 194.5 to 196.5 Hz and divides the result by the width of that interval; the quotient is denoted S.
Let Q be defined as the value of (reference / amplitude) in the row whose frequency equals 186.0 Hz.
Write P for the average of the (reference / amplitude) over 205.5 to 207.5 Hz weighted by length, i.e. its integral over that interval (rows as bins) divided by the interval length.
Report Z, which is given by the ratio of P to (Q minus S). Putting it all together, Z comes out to -121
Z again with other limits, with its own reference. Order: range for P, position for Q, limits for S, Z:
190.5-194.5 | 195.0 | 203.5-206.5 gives -13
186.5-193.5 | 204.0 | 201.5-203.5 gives 53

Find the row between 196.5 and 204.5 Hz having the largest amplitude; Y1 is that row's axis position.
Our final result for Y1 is 197.0 Hz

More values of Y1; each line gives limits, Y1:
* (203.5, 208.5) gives 204.0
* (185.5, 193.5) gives 193.0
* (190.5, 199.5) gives 197.0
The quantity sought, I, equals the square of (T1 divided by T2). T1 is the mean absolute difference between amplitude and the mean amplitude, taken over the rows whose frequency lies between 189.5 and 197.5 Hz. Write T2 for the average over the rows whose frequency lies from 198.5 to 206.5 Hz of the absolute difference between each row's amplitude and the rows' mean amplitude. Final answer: 6.4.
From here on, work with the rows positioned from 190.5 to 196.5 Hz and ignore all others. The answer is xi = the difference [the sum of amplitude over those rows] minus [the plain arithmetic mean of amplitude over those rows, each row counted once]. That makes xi 5.57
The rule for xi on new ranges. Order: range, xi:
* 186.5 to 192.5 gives 5.33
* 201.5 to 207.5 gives 5.60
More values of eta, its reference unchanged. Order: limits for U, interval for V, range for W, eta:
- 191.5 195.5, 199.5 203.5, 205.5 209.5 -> 0.055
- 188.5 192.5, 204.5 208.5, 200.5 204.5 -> 0.070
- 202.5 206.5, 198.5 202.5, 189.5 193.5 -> 0.079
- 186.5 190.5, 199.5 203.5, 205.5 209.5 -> 0.105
